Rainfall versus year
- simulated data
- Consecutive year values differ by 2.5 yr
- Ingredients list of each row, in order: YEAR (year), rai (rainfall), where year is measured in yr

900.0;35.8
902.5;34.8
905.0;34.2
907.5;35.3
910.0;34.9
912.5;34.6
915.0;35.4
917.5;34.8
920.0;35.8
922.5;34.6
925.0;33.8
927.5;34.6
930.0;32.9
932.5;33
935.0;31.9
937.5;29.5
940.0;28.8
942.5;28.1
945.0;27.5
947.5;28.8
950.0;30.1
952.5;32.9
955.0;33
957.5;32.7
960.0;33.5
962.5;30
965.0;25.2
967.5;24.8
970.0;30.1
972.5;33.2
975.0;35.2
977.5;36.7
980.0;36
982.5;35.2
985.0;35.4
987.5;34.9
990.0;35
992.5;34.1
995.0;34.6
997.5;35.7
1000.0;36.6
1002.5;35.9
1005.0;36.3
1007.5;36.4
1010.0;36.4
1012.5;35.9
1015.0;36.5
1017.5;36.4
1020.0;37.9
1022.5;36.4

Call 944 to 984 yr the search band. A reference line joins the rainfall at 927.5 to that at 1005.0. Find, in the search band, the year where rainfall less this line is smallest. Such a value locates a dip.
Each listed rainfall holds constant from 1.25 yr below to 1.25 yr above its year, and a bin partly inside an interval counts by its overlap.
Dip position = 967.5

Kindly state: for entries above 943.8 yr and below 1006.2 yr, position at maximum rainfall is 977.5 yr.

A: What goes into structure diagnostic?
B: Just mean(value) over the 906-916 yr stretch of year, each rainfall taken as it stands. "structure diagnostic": 35.0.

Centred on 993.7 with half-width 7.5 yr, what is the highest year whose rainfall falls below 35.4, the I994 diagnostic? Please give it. 995.0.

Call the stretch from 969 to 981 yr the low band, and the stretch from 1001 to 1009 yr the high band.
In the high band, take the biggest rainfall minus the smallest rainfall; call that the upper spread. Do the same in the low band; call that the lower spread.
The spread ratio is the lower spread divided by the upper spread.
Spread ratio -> 13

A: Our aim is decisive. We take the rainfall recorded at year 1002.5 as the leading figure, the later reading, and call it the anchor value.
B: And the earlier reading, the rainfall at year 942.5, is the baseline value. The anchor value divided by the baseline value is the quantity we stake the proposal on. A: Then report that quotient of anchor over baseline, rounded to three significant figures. 1.28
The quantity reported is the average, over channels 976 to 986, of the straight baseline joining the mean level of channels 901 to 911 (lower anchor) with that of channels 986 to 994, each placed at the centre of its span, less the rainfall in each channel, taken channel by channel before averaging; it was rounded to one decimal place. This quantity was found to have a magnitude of -1.1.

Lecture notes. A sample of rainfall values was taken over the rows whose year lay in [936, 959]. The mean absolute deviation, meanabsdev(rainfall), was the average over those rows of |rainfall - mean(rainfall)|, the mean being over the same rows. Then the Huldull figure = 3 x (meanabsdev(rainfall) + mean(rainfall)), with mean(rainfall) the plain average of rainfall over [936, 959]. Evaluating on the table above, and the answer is 96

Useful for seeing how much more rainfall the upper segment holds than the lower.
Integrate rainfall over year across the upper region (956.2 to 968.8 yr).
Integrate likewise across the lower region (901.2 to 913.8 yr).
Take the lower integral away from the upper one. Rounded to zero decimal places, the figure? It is -69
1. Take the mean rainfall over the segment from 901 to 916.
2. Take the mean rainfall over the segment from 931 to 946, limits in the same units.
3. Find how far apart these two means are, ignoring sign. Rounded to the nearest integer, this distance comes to 5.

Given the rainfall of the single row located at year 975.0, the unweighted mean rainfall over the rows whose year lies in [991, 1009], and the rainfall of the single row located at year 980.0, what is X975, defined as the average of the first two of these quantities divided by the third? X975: 0.98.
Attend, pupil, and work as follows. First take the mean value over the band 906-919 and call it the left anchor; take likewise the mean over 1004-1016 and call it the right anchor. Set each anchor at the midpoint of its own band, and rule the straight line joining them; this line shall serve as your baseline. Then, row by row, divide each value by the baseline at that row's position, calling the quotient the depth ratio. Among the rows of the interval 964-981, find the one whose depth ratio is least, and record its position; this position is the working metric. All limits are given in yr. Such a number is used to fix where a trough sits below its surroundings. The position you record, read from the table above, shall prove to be 967.5 yr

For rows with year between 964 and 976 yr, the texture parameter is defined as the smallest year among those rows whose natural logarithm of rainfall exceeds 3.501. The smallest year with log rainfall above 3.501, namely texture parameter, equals 972.5 yr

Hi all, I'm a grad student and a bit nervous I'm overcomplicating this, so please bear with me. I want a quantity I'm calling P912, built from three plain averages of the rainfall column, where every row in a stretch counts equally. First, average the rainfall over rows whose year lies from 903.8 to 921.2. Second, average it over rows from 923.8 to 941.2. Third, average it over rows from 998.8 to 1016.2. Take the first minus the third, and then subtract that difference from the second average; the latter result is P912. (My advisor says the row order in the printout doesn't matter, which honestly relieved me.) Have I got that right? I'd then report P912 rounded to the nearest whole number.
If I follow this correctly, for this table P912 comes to 33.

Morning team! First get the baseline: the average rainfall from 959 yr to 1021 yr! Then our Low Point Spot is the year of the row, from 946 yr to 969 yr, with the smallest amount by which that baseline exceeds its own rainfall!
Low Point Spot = 960.0 yr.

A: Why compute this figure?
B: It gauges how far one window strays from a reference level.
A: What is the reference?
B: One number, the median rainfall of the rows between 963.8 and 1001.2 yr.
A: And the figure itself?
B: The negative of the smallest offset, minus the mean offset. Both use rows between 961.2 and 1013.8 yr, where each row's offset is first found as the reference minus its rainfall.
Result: 1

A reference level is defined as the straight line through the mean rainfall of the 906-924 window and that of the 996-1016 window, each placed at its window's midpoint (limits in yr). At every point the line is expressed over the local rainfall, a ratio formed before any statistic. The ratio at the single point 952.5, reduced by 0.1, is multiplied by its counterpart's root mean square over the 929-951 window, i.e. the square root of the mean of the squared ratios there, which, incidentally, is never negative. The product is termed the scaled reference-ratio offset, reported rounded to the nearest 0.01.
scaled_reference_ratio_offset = 1.16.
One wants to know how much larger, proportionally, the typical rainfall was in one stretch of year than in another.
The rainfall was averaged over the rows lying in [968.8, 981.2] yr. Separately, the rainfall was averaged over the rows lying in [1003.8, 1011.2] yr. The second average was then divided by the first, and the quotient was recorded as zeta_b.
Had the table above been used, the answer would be 1.06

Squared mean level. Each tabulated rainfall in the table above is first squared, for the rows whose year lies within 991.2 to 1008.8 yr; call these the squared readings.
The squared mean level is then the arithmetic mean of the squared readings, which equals 1272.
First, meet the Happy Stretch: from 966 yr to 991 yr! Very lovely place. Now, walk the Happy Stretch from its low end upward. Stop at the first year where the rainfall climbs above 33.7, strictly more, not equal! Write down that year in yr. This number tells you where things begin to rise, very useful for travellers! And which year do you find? 975.0 yr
